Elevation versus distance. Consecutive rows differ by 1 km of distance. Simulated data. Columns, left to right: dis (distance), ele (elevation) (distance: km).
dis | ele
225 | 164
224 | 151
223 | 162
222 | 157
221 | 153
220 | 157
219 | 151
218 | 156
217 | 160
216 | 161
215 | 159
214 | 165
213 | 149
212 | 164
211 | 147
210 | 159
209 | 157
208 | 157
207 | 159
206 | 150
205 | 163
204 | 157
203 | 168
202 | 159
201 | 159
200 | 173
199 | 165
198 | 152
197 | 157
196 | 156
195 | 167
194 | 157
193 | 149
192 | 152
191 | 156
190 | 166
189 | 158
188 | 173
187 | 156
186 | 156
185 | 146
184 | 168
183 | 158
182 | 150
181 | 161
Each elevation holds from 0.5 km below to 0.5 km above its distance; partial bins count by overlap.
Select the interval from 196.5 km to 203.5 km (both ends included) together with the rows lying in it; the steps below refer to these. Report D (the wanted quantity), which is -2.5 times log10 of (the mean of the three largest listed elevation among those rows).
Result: -5.568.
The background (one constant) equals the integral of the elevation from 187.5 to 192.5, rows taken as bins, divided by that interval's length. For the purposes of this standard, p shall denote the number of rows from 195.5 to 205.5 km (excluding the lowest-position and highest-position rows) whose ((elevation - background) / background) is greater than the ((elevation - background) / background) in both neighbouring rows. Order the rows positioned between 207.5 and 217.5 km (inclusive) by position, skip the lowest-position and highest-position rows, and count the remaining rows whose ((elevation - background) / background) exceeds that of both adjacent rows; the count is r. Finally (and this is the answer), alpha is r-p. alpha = 1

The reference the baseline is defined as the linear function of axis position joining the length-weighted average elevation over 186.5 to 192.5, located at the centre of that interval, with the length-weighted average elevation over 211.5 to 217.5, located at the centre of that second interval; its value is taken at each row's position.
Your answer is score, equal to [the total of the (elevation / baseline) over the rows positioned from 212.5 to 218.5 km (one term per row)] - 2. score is 3.95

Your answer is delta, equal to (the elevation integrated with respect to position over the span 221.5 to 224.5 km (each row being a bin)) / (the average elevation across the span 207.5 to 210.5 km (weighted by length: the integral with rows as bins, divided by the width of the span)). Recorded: 2.98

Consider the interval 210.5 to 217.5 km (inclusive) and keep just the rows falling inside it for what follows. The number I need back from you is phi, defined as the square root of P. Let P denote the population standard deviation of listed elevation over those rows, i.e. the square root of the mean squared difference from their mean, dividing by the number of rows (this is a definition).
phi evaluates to 2.56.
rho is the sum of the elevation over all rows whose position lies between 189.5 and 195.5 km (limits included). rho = 947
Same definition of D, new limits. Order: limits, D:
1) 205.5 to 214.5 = -5.528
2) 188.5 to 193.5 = -5.510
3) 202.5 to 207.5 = -5.533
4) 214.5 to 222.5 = -5.510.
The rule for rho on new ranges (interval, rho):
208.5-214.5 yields 941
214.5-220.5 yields 944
